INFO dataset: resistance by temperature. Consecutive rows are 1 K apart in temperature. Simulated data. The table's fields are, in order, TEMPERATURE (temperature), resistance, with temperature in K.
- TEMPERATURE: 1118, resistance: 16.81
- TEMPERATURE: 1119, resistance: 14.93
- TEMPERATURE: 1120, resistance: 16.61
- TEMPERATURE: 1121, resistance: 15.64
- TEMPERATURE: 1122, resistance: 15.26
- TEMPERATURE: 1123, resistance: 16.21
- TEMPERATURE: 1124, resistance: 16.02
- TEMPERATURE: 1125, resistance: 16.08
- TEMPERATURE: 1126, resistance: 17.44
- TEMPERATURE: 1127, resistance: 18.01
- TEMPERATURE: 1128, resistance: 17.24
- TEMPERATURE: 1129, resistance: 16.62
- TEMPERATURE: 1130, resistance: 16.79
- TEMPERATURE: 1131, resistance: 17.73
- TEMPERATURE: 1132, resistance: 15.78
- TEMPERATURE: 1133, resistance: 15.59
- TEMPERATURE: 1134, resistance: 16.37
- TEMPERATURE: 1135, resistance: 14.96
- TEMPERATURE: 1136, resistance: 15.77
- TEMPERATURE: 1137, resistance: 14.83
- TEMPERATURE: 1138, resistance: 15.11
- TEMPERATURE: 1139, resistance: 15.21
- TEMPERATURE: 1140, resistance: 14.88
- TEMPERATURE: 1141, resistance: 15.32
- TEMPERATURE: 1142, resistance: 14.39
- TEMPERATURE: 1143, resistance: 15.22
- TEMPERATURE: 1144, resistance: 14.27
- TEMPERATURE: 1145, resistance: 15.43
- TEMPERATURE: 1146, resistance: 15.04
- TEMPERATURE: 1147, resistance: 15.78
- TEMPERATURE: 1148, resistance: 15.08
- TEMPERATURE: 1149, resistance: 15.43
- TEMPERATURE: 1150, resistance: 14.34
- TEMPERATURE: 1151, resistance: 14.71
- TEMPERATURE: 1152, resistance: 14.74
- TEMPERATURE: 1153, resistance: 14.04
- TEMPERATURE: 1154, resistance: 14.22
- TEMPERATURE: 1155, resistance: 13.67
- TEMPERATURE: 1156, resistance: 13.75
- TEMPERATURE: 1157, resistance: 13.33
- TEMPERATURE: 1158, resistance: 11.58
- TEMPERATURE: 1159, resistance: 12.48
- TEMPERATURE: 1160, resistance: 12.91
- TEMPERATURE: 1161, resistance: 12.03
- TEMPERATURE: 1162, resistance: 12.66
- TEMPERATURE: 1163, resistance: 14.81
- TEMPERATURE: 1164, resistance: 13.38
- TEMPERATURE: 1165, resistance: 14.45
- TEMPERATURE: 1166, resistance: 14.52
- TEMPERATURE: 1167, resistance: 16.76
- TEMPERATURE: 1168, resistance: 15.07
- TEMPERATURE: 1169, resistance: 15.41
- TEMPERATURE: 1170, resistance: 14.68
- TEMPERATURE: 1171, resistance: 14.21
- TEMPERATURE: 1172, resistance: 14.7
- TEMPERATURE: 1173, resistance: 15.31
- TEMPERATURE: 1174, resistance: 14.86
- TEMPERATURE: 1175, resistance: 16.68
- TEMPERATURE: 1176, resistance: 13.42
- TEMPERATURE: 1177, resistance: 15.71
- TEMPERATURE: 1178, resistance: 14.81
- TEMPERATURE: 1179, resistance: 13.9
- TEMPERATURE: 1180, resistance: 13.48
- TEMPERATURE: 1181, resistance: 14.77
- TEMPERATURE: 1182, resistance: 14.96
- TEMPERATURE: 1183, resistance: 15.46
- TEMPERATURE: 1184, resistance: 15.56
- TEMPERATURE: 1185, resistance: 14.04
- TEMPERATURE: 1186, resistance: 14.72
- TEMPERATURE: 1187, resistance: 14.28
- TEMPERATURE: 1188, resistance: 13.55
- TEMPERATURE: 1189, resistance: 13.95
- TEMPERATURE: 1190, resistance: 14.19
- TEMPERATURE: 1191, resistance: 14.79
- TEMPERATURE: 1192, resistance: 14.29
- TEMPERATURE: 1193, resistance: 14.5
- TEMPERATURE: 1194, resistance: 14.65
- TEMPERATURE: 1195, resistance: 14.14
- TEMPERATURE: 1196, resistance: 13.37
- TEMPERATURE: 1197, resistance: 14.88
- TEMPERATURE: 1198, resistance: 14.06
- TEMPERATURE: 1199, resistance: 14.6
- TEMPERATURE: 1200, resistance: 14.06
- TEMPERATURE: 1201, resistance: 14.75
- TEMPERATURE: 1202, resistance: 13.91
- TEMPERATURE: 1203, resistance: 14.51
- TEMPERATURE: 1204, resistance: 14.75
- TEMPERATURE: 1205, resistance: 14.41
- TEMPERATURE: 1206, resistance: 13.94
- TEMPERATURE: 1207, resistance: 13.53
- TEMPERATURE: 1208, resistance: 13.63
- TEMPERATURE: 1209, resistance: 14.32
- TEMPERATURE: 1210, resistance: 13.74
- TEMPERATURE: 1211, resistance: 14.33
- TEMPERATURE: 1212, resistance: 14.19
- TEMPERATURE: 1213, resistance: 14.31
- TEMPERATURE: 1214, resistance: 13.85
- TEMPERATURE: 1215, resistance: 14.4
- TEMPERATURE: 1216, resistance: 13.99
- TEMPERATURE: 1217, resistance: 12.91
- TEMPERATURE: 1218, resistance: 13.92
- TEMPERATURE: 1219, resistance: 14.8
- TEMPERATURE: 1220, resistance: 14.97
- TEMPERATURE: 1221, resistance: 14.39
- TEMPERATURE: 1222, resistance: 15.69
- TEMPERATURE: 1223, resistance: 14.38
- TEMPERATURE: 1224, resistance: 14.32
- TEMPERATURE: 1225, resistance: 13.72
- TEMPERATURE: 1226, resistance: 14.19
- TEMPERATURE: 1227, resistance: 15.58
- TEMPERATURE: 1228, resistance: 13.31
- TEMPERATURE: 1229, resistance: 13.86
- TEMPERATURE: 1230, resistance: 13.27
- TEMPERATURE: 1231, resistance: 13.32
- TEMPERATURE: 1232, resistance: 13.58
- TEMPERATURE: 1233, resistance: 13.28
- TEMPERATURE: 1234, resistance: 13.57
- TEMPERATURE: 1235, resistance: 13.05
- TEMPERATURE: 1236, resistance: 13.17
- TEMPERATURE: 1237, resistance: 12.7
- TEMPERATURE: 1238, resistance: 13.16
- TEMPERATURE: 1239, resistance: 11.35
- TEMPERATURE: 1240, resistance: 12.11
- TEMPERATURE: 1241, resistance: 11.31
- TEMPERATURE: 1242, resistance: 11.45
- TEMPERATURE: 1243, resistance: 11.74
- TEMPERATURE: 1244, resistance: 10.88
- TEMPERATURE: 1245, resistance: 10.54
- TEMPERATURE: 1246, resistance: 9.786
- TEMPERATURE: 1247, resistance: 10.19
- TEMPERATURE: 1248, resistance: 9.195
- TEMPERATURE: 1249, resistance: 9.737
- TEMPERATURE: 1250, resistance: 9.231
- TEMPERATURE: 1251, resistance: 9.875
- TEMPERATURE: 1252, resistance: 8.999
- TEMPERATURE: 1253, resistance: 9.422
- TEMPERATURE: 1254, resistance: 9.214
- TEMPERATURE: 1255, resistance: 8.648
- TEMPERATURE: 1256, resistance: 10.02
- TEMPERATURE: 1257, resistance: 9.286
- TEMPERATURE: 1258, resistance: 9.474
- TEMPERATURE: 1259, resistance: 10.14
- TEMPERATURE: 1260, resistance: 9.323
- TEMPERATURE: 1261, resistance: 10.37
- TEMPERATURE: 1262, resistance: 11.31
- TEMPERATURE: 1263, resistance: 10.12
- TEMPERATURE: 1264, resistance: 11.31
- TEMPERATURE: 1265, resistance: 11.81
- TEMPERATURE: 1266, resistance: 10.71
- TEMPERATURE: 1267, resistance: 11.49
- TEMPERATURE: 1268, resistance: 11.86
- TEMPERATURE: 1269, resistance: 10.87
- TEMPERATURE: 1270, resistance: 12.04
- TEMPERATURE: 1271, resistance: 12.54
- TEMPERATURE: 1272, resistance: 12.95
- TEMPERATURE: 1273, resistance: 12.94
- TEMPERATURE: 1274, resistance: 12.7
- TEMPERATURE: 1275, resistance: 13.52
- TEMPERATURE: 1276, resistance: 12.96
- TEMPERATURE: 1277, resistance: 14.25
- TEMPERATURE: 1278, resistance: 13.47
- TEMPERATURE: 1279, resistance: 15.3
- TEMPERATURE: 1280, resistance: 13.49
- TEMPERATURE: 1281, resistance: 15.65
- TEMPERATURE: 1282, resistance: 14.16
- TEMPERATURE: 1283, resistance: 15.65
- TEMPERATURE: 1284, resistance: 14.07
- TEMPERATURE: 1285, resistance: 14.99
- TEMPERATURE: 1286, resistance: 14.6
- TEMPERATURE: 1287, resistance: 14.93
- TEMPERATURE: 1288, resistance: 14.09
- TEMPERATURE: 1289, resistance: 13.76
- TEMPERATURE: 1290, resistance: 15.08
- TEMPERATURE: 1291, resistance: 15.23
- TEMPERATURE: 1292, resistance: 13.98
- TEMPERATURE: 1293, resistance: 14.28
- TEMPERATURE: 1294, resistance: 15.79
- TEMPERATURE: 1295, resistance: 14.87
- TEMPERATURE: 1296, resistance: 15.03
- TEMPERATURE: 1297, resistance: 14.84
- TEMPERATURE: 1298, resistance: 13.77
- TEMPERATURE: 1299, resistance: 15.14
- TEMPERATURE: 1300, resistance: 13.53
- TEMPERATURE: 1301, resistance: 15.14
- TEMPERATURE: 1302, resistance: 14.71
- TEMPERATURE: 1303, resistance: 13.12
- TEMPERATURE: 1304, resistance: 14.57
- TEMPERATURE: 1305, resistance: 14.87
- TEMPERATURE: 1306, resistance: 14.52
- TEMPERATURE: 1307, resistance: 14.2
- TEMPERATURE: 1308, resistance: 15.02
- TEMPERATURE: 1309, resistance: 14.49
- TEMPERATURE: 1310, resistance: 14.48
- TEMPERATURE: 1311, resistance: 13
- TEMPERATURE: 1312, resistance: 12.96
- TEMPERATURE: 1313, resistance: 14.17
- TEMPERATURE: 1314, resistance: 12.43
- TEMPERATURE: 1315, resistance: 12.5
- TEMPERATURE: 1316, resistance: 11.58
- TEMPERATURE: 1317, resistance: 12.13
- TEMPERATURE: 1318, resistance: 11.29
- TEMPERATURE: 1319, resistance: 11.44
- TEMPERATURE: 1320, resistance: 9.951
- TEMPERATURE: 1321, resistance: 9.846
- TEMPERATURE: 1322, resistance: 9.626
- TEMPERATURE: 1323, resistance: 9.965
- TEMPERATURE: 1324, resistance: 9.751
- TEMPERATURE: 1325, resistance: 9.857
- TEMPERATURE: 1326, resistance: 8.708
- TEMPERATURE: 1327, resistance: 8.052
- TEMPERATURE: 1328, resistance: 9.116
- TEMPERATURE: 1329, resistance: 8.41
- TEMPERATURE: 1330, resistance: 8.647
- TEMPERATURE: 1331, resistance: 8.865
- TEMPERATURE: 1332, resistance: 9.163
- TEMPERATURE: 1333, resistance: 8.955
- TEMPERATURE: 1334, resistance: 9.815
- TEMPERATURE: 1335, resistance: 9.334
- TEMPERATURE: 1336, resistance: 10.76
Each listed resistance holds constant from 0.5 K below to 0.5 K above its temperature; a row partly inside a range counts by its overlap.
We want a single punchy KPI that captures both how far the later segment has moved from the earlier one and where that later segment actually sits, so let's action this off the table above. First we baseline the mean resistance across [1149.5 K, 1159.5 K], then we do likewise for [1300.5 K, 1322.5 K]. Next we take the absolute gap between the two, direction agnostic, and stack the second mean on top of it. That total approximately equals 13.7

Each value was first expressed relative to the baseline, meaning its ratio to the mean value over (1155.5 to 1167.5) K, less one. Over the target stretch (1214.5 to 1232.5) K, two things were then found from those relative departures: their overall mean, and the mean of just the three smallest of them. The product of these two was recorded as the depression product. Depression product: -0.0013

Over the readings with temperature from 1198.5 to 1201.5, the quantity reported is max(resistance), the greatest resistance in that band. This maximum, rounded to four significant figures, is 14.75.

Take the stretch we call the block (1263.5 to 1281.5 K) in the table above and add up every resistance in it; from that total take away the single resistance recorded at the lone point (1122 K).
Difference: 215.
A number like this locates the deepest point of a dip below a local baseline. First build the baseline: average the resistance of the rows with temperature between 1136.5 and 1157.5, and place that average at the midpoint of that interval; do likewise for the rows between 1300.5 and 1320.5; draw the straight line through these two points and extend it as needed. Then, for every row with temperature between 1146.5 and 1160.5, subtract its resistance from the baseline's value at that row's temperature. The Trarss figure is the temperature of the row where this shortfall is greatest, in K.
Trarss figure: 1158 K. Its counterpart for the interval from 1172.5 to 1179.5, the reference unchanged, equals 1176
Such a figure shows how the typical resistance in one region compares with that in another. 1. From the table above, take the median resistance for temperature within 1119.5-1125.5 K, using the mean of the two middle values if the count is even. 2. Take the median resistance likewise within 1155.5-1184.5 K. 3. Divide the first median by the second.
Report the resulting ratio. 1.09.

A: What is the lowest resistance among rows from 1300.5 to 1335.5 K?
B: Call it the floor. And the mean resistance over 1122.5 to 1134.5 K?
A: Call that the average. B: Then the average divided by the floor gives 2.07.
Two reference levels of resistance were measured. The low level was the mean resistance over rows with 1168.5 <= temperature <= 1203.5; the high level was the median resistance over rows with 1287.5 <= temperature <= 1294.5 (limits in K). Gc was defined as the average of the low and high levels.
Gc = 14.4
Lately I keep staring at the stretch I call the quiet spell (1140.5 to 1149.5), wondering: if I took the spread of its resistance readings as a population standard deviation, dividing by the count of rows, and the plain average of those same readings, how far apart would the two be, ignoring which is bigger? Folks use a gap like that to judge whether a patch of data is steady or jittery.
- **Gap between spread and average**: 14.6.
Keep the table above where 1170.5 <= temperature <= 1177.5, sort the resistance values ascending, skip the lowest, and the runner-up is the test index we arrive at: 14.21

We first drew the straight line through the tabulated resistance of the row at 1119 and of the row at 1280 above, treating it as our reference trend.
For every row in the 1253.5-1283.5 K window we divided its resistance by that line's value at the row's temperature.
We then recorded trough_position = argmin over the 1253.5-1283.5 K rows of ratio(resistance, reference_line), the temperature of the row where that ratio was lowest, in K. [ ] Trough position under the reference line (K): 1255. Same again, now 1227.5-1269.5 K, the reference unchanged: 1255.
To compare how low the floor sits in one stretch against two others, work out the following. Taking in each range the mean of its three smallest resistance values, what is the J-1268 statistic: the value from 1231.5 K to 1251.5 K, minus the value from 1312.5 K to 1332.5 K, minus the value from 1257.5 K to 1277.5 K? -8.6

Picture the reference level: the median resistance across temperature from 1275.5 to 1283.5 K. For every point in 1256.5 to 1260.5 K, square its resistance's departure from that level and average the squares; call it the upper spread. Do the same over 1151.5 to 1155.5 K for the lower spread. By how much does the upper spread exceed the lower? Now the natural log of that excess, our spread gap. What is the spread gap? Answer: 3.1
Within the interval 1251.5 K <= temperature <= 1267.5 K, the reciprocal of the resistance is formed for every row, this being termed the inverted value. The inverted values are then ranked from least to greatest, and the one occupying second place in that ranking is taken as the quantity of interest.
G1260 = 0.087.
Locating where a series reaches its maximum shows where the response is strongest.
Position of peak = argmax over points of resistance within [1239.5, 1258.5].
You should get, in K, 1240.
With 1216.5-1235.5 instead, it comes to 1222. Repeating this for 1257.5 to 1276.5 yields 1275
